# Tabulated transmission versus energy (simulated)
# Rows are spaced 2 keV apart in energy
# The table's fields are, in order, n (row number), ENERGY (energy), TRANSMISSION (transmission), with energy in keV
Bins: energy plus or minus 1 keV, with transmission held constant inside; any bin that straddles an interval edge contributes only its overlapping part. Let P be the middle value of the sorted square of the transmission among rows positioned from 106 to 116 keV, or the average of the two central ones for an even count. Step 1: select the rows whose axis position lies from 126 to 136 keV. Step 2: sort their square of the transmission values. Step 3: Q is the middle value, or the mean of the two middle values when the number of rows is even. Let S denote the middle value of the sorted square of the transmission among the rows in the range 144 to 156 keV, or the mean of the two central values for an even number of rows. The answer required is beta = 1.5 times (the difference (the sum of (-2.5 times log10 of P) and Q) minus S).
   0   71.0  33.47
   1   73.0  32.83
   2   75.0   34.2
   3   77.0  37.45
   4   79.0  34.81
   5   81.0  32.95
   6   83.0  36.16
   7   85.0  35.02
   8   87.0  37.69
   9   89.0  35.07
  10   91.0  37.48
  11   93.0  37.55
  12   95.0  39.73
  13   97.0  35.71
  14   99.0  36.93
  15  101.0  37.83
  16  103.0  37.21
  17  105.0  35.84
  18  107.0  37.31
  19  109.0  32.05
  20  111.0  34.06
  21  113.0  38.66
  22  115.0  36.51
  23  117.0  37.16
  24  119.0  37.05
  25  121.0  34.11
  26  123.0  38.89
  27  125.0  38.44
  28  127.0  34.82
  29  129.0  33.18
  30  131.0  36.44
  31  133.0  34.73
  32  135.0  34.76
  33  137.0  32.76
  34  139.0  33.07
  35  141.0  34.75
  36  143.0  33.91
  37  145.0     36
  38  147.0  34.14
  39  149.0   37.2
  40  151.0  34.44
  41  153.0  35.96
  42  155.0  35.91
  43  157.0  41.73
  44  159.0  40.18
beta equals -136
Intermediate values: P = 1333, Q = 1208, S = 1291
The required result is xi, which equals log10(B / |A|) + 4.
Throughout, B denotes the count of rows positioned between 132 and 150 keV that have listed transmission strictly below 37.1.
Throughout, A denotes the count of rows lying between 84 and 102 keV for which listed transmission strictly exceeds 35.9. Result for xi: 4.12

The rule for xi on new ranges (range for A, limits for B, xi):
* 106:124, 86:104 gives 3.70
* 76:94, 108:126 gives 4.00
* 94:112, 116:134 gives 4.08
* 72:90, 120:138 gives 4.37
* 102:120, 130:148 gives 4.18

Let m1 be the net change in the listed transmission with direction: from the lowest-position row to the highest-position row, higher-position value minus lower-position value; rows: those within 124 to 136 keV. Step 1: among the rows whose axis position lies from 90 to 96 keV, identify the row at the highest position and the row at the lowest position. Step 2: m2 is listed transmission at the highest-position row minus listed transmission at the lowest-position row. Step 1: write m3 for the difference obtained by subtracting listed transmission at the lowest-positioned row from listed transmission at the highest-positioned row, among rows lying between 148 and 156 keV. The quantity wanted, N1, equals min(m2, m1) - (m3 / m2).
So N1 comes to -3.11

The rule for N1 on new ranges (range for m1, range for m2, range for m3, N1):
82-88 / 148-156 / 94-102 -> -2.76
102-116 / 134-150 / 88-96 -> -2.61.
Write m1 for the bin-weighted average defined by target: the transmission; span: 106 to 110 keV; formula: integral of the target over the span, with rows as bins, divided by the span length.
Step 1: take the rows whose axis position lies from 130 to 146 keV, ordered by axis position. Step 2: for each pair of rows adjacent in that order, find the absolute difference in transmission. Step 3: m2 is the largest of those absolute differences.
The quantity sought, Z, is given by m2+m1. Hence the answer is 36.8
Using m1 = 34.7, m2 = 2.1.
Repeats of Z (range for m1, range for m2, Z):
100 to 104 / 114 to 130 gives 42.3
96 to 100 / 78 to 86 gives 39.5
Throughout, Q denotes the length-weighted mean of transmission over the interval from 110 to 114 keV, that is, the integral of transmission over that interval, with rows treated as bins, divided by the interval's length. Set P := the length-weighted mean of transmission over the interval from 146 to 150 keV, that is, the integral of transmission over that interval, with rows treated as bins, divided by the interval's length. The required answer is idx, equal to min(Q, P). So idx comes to 35.7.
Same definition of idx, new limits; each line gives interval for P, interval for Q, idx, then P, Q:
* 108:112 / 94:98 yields 33.1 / 33.1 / 37.7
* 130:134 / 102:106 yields 35.6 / 35.6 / 36.5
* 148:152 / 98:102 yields 35.8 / 35.8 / 37.4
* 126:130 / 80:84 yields 34.0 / 34.0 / 34.6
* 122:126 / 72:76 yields 33.5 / 38.7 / 33.5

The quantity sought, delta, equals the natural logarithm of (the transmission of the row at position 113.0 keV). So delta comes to 3.65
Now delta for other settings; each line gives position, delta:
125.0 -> 3.65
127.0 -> 3.55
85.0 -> 3.56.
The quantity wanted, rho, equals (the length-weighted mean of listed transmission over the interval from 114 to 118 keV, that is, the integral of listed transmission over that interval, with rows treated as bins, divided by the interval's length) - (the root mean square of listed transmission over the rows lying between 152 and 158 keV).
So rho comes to -1.1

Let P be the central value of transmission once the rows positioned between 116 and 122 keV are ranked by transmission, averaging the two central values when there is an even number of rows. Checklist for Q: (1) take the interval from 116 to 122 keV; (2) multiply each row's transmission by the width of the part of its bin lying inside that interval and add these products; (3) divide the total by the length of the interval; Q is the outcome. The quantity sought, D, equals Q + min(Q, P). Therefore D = 72.2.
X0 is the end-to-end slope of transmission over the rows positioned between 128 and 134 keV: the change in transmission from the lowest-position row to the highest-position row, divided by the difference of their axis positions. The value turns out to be 0.4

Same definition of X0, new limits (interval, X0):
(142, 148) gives 0.1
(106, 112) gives -0.8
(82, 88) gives 0.4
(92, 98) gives -0.5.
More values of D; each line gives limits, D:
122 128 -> 74.8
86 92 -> 73.5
